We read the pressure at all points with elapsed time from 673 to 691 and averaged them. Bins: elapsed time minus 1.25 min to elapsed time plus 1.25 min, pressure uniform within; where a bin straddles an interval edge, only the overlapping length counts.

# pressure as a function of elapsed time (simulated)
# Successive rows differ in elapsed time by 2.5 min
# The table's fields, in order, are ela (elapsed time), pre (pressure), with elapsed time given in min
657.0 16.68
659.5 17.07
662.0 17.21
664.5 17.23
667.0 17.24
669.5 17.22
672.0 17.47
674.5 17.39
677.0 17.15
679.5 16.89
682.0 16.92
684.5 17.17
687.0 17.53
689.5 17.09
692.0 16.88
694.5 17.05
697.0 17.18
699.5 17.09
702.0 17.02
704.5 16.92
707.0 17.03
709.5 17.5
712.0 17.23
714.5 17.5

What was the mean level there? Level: 17.16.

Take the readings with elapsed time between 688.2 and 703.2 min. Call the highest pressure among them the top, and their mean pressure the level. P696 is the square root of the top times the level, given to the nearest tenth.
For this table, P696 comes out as 17.1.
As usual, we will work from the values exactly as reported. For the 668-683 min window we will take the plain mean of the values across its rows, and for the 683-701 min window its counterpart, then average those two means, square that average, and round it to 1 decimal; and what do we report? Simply 294.4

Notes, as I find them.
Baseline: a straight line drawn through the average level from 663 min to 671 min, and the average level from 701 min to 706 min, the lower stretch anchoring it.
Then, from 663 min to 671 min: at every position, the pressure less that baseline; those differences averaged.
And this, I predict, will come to 0.000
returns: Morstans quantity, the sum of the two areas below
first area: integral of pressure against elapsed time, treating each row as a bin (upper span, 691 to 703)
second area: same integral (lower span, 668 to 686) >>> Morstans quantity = 514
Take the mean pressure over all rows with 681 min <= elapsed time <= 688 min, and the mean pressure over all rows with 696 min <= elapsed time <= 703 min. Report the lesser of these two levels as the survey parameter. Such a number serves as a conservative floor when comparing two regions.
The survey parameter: 17.1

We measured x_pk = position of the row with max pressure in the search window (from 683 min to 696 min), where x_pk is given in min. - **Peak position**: 687.0 min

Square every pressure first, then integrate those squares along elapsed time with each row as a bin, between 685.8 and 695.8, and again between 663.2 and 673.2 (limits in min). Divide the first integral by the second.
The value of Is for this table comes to 0.98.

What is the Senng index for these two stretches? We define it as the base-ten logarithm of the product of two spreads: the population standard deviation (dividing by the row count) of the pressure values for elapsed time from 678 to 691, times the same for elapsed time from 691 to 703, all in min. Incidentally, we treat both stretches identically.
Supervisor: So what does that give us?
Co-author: -1.6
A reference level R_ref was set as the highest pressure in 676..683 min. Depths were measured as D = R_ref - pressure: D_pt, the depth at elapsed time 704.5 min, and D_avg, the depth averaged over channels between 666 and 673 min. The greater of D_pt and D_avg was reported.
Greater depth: 0.2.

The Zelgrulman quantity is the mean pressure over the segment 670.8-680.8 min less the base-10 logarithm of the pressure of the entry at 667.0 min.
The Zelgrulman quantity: 16.0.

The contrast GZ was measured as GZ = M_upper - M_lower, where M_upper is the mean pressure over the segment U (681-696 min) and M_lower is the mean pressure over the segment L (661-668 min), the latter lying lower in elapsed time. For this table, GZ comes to -0.12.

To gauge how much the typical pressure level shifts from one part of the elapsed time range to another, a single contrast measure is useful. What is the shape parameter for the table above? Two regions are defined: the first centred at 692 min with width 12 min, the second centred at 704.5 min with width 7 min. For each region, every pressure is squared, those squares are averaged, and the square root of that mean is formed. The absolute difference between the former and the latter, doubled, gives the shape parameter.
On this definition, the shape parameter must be 0.31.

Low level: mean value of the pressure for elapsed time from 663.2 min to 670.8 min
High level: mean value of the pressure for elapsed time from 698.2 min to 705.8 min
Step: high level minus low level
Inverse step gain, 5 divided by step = -23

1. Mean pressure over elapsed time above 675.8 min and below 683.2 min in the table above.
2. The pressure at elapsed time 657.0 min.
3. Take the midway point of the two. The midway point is 16.8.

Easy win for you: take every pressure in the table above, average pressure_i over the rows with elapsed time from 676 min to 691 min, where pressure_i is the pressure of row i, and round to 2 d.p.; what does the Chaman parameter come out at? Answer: 17.12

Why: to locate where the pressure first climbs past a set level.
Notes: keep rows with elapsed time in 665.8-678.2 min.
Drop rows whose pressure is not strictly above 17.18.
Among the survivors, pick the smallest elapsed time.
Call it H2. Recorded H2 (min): 667.0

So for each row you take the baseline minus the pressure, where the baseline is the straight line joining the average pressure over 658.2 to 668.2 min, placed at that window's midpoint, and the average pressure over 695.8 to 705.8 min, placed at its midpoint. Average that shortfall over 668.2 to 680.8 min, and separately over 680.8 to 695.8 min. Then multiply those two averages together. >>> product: 0.00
